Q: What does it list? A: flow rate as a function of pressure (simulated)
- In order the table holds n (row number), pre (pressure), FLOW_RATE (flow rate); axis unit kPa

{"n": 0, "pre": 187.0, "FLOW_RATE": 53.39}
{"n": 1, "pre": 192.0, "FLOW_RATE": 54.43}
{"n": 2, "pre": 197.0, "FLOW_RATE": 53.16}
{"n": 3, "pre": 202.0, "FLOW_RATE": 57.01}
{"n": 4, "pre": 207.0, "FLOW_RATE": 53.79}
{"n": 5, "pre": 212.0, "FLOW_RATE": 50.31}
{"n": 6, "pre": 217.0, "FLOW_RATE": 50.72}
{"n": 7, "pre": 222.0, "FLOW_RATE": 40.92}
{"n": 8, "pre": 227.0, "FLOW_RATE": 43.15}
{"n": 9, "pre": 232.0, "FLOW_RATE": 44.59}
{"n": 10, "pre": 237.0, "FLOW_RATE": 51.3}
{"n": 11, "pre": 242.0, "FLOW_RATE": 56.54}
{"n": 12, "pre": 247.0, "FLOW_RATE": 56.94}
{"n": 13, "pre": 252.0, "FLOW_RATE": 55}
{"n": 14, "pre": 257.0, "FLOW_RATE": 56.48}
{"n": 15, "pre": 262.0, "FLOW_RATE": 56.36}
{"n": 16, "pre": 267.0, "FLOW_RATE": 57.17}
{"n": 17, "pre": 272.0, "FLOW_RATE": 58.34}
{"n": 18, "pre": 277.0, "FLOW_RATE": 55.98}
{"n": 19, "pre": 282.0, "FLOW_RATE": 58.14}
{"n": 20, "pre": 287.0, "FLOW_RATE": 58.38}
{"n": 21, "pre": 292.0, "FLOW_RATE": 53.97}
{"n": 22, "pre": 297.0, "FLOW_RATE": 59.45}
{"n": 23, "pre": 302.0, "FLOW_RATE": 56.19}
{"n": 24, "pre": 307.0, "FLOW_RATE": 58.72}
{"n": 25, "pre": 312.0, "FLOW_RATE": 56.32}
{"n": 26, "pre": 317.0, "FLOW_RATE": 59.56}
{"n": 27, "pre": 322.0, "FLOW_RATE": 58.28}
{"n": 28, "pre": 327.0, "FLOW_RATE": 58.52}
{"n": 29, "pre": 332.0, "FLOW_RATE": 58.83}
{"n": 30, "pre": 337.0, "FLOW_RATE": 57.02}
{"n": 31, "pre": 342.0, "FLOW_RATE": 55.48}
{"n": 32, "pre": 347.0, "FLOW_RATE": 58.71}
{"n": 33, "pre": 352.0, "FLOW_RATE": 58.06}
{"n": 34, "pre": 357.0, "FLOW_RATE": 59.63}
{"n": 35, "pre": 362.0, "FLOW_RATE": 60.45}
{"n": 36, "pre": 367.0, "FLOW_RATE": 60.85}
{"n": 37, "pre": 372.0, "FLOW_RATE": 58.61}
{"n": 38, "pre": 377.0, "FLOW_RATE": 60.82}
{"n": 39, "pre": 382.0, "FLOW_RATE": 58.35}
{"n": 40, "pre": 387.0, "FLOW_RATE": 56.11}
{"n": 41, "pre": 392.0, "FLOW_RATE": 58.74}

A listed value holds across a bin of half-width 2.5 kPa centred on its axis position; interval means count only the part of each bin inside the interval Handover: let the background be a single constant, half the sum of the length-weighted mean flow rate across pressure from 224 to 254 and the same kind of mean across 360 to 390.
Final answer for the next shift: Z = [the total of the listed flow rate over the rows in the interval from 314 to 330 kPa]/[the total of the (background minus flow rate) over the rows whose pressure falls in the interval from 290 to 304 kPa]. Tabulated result -41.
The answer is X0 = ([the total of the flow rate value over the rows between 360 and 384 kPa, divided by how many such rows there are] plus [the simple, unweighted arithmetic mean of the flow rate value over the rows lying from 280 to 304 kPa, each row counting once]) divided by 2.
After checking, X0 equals 58.5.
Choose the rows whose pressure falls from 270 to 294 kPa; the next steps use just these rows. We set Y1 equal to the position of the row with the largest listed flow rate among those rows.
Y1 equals 287.0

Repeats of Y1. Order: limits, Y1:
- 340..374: 367.0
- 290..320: 317.0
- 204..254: 247.0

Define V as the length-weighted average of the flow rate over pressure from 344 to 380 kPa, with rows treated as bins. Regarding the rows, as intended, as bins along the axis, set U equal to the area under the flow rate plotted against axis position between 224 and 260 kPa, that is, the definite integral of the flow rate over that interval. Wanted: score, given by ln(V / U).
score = -3.45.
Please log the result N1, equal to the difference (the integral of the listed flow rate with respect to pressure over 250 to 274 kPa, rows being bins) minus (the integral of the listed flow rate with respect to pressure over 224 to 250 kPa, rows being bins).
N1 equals 50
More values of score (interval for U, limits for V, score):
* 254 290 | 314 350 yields -3.57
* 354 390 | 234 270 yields -3.65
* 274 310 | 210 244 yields -3.76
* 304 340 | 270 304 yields -3.60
